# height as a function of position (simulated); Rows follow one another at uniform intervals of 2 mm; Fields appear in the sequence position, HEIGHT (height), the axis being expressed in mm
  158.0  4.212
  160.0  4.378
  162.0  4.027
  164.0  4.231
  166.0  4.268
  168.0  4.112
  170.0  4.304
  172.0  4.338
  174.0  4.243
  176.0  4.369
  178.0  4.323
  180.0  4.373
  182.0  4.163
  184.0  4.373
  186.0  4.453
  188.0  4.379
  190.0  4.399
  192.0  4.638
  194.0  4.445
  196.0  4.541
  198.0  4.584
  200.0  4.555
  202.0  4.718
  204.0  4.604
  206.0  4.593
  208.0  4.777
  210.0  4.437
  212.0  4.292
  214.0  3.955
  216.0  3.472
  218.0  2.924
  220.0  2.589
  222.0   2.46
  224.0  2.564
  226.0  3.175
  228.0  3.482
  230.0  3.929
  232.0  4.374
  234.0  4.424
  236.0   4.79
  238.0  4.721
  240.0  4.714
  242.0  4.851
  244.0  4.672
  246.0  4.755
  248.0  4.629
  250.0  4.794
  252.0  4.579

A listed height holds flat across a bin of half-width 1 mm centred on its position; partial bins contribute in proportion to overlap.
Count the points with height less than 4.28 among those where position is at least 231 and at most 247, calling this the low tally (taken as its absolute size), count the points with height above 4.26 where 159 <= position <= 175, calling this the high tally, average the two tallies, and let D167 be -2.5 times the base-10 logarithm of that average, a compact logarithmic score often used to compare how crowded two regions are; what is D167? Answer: -0.75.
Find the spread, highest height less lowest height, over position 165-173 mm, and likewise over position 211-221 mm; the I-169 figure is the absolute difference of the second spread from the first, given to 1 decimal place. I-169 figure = 1.5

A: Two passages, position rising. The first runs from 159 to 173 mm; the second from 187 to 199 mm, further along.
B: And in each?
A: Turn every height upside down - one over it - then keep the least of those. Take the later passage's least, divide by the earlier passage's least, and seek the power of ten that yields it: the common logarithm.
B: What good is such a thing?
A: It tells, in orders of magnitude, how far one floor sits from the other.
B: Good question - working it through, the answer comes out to -0.025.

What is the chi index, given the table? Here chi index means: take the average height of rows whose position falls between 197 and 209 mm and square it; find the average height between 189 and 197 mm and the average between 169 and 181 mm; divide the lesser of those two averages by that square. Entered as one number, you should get 0.201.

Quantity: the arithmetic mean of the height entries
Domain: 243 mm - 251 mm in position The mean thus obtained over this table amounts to 4.7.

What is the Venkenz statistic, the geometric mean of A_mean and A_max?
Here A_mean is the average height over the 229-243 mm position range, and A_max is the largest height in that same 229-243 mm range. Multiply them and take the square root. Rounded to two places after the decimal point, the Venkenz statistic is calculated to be 4.69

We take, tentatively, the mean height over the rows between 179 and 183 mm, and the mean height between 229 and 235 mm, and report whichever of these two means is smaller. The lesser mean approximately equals 4.24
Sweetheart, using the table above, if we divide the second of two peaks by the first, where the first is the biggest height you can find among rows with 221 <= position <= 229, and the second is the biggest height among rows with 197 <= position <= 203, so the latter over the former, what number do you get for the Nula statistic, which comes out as 1.35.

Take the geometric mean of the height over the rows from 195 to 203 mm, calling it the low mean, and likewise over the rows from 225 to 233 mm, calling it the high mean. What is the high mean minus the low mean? -0.89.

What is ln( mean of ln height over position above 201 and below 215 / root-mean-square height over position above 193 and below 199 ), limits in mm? -1.10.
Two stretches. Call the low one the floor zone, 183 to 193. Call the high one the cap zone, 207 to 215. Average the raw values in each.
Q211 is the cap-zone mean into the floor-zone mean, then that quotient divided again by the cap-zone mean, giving 0.23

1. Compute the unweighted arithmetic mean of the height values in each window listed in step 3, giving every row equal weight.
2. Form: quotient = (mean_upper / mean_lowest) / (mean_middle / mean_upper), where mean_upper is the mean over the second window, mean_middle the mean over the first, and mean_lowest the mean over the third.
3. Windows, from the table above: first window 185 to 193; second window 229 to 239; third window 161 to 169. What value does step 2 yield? 1.1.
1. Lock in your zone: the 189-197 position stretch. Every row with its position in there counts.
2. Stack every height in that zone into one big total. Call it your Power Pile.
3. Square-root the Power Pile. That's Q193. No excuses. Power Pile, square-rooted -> 4.2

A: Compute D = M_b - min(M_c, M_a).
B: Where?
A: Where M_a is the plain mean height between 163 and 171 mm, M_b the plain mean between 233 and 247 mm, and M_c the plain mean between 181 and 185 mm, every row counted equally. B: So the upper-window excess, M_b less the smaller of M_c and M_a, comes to 0.5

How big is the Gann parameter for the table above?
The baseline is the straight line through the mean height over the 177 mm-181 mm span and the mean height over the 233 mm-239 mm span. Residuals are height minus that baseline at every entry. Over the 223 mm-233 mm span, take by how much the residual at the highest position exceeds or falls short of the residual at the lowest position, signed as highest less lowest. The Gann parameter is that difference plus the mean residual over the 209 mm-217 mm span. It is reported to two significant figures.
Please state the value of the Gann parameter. 1.3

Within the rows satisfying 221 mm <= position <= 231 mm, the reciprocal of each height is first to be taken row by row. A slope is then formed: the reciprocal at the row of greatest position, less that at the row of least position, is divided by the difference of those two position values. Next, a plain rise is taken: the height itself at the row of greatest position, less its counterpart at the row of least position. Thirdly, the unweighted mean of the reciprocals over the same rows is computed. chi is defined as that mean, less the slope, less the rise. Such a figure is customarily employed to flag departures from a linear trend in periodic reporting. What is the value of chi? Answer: -1.12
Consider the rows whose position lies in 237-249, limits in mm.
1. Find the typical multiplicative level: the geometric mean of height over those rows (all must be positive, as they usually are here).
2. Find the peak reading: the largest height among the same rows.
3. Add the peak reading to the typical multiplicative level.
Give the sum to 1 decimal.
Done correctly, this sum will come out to 9.6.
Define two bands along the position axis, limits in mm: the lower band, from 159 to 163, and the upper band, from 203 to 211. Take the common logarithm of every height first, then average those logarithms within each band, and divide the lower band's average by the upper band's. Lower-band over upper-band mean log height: 0.94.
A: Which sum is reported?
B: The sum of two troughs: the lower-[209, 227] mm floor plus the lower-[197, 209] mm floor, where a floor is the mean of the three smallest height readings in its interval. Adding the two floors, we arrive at 7.1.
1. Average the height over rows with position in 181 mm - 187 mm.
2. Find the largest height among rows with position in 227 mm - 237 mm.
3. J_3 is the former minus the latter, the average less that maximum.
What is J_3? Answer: -0.46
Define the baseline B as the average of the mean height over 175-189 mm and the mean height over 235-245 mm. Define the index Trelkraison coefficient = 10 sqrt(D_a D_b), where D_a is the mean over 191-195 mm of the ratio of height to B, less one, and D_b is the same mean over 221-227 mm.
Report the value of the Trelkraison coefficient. 0.25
